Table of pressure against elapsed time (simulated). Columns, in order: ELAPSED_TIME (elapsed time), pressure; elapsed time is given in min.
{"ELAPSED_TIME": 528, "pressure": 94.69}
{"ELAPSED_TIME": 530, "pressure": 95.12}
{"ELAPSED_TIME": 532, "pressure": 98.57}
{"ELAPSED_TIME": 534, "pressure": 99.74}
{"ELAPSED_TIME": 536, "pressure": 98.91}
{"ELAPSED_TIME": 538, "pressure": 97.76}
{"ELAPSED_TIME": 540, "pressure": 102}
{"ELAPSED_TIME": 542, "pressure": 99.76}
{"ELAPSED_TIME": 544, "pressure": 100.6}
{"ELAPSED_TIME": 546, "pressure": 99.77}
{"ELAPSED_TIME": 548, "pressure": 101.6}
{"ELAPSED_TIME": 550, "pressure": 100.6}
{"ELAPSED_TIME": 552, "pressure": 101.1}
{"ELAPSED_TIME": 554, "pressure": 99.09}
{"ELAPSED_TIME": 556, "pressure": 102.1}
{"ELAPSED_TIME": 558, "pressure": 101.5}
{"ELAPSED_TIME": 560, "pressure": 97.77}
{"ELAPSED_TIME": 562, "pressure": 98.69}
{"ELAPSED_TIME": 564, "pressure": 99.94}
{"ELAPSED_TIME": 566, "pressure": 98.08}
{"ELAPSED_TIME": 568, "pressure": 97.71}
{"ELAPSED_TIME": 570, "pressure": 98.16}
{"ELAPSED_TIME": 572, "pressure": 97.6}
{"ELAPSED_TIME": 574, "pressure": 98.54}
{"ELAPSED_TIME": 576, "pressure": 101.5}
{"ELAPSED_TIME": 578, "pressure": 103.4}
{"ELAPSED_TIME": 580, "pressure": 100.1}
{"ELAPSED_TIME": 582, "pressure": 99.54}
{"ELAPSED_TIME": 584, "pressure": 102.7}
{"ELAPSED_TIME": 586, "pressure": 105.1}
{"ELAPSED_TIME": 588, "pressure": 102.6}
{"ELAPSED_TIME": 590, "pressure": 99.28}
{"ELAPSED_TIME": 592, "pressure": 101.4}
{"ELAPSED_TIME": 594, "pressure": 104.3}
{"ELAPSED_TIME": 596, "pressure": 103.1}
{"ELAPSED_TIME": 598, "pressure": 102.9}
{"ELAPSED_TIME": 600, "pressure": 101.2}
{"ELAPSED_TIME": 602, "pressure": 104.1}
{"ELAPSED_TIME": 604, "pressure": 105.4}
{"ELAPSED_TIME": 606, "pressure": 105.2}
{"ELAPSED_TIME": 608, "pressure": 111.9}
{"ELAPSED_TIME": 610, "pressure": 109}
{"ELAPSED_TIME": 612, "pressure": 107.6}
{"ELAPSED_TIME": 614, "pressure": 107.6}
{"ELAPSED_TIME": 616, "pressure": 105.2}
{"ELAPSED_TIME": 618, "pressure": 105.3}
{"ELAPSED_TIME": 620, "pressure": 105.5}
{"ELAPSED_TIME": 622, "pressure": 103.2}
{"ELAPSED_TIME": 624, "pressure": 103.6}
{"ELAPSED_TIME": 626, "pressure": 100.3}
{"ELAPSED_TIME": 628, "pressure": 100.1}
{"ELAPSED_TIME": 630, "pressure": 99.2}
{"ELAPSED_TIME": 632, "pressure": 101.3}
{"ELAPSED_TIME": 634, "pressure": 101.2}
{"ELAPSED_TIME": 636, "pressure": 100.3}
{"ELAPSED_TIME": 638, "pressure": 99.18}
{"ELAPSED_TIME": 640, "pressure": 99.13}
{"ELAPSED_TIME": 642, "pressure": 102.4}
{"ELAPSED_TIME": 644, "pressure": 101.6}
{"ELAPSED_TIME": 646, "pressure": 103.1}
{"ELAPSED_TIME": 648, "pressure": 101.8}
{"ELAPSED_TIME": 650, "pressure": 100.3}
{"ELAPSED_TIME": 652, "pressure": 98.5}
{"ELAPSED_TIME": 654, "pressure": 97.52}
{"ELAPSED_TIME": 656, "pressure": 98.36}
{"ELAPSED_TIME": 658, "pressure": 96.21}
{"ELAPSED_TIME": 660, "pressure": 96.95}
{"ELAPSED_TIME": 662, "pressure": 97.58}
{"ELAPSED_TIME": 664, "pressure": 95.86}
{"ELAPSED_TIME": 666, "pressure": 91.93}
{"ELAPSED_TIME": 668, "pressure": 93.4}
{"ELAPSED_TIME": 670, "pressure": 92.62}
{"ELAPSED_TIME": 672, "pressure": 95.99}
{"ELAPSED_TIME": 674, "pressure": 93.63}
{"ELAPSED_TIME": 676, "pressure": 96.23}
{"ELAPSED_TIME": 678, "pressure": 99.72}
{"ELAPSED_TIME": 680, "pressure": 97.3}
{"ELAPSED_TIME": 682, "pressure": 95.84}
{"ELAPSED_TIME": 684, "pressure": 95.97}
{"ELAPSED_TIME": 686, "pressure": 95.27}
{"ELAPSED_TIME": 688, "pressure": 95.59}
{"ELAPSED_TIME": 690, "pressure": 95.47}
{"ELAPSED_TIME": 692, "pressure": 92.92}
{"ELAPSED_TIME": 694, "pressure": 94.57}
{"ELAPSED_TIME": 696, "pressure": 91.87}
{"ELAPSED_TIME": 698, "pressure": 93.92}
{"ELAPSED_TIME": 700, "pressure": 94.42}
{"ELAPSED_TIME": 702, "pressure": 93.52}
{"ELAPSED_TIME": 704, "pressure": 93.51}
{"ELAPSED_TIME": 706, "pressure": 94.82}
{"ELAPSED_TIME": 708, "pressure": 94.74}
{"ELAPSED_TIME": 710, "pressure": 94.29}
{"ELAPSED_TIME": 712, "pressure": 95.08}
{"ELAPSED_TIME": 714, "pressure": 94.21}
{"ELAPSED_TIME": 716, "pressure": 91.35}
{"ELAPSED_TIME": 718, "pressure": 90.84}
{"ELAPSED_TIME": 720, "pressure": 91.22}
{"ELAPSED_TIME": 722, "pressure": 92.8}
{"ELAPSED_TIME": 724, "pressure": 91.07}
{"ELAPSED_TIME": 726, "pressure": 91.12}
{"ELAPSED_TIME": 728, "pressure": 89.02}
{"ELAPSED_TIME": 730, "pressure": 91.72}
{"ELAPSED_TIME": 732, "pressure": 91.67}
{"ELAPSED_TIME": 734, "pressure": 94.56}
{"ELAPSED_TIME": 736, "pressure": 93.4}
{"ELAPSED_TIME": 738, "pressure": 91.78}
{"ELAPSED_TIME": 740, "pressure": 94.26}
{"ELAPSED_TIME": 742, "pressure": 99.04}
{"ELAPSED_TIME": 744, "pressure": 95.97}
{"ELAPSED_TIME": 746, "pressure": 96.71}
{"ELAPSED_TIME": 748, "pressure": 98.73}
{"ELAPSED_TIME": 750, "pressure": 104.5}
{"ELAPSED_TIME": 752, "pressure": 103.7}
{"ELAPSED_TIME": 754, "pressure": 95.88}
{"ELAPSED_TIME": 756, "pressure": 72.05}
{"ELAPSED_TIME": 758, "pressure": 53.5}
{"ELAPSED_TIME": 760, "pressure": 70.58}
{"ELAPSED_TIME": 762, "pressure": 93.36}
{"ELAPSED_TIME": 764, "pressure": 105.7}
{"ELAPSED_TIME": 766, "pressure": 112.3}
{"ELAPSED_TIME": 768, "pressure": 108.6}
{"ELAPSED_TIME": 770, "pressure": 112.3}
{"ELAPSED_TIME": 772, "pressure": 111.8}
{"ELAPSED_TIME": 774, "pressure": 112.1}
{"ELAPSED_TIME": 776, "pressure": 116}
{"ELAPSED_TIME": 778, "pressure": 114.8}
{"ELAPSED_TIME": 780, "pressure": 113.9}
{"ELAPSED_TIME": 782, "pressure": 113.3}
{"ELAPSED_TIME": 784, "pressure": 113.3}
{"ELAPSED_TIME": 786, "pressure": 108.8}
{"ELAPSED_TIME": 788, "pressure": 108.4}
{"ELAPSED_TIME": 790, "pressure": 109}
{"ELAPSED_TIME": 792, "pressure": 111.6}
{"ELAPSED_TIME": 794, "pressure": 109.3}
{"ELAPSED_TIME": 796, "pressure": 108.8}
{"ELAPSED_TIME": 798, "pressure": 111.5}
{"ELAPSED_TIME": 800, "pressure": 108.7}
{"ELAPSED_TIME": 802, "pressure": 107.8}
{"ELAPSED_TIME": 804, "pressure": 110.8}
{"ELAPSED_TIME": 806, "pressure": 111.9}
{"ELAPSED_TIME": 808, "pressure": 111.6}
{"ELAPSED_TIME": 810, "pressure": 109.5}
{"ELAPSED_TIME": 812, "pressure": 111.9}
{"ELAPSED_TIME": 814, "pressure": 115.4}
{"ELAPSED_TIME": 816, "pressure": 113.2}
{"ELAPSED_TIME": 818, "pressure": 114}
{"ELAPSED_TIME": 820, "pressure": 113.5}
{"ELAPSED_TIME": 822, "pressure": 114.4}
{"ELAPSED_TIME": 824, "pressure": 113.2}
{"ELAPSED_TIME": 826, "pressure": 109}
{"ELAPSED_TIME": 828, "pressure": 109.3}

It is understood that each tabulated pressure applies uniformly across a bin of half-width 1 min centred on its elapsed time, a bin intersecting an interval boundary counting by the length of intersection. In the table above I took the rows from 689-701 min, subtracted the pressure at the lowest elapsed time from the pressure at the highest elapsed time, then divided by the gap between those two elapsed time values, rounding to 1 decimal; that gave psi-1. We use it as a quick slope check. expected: -0.1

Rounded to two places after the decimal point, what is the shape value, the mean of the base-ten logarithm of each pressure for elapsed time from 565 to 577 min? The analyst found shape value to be 1.99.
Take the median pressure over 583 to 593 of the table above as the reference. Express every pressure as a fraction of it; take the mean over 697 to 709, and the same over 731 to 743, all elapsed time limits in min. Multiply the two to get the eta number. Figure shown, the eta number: 0.84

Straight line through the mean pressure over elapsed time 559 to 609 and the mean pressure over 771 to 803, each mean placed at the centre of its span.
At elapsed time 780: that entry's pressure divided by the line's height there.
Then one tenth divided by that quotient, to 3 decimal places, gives 0.097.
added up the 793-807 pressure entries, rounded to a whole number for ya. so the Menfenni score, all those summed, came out 769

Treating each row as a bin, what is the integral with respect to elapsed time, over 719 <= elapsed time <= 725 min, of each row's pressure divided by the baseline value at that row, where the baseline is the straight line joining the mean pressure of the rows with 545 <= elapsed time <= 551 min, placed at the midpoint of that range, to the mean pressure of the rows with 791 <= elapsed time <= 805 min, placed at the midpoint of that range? 5.1 min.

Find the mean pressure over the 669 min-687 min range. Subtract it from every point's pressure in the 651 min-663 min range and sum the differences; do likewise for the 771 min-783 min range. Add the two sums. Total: 117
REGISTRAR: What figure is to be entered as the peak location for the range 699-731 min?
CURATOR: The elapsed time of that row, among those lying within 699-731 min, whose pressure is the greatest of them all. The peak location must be 712 min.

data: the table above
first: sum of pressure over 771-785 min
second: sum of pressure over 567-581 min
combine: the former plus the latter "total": 1492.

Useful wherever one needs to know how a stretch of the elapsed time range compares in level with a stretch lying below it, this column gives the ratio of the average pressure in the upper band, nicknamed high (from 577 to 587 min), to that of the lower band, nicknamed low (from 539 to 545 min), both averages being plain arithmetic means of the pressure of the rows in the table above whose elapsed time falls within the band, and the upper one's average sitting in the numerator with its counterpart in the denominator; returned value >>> 1.01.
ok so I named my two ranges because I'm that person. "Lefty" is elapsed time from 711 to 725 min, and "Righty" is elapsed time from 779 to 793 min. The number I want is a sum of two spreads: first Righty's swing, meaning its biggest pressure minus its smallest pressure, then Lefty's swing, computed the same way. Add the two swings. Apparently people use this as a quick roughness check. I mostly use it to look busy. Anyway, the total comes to 9.7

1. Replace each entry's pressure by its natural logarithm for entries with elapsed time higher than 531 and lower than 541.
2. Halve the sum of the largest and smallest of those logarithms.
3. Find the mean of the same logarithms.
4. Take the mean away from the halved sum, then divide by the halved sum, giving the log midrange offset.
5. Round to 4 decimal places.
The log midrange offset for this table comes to 0.0010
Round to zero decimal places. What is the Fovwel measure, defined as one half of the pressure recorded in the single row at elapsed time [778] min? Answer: 57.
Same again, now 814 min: 58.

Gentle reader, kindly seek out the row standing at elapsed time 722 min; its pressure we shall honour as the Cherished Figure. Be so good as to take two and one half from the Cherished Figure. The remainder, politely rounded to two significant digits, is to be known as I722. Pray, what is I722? 90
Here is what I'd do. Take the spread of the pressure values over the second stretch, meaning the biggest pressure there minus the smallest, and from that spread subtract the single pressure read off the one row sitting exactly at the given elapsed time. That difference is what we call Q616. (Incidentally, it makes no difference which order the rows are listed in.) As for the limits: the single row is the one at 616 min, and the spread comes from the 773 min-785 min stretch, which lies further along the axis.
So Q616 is -101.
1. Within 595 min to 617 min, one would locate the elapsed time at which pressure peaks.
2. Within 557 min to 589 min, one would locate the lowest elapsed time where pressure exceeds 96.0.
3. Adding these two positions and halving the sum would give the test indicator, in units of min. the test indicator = 583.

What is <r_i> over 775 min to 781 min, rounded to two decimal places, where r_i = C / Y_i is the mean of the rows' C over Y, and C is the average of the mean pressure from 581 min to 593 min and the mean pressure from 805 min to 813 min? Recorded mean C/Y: 0.93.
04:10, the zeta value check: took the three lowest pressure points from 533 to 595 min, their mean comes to 98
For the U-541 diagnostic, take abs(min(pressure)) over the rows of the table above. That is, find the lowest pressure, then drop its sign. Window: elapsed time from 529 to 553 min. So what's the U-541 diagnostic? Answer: 95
